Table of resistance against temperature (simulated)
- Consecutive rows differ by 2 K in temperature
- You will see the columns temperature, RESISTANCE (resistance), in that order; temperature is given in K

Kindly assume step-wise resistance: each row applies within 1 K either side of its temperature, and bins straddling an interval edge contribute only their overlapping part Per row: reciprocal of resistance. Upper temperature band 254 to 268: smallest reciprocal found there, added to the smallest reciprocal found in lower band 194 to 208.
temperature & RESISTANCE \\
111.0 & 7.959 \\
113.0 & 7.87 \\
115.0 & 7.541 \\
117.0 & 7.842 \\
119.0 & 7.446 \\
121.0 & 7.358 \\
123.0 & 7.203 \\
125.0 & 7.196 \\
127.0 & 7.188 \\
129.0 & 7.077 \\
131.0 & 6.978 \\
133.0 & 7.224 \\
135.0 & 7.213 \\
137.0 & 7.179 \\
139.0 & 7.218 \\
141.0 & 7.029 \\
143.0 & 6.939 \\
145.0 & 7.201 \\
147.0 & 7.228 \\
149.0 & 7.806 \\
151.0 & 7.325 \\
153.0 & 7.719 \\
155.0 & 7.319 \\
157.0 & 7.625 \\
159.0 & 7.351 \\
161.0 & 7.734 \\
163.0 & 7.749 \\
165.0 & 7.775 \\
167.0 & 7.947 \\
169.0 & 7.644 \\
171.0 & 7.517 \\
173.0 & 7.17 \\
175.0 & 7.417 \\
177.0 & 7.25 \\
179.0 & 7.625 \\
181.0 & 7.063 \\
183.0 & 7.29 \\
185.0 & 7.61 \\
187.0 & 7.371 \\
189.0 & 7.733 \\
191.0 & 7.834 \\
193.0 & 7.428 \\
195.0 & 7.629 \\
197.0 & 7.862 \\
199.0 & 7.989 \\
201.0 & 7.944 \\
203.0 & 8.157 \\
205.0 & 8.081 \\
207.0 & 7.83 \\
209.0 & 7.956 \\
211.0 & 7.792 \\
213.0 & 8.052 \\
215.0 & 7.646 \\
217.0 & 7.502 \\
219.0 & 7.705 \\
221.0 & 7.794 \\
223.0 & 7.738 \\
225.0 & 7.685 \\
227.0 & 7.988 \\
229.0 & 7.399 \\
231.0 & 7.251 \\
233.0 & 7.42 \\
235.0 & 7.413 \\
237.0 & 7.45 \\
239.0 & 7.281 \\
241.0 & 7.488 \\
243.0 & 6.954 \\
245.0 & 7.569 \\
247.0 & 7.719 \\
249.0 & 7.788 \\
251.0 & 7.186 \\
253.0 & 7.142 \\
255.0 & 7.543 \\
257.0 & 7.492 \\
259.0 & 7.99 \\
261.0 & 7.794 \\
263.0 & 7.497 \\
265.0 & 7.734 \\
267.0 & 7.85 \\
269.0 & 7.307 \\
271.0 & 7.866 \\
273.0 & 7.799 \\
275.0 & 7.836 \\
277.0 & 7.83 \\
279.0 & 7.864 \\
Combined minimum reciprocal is 0.248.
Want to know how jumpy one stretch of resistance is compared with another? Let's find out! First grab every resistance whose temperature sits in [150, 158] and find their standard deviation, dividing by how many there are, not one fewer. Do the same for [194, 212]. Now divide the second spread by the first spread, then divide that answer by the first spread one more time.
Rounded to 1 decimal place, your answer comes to 4.7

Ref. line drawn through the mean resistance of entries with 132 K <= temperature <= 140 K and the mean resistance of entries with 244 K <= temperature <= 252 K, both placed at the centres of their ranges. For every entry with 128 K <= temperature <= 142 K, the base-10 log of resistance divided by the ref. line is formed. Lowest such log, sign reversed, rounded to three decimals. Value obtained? 0.013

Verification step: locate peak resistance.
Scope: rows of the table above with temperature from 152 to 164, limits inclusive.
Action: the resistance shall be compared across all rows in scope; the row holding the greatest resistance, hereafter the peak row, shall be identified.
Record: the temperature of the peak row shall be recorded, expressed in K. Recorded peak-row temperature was 163.0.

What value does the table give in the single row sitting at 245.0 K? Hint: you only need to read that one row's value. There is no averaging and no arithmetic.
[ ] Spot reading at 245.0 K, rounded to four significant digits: 7.569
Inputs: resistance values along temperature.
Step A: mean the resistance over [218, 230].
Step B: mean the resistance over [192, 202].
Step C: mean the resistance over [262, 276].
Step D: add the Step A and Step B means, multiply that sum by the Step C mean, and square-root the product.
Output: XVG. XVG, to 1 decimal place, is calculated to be 10.9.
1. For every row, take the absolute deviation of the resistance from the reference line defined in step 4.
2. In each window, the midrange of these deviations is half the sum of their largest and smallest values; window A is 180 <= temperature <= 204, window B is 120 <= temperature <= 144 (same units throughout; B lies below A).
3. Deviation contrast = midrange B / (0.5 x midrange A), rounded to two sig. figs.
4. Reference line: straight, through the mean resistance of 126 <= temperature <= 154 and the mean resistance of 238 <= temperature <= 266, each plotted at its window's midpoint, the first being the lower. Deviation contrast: 0.79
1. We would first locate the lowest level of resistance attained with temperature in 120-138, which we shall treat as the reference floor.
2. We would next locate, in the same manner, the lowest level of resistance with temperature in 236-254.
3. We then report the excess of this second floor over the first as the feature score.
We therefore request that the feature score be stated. -0.02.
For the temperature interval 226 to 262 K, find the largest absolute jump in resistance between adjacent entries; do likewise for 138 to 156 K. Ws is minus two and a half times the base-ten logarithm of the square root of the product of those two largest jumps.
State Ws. 0.561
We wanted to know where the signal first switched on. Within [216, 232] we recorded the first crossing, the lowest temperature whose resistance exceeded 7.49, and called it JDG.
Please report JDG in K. 217.0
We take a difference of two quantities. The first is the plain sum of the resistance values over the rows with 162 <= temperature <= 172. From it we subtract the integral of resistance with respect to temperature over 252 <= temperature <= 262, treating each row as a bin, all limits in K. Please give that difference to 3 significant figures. -37.3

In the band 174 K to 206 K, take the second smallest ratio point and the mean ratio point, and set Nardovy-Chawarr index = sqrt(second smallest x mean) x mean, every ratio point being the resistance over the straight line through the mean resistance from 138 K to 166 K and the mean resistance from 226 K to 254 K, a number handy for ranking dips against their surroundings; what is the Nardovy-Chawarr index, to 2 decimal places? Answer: 1.03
